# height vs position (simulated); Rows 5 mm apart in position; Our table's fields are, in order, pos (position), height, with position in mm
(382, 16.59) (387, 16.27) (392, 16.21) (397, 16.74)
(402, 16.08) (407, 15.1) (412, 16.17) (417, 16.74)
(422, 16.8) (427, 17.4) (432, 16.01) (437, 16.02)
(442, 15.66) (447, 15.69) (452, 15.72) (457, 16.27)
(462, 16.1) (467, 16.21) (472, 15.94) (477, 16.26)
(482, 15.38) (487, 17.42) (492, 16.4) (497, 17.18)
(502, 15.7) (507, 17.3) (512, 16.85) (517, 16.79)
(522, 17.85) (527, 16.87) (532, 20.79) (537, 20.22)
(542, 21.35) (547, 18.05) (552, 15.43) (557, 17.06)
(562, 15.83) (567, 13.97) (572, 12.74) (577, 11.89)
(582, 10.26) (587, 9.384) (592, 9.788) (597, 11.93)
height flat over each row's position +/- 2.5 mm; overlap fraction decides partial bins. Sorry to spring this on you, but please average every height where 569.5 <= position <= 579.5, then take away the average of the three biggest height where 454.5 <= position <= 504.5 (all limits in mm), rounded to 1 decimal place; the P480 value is -4.7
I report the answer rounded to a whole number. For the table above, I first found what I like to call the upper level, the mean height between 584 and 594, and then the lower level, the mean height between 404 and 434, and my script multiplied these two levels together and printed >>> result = 157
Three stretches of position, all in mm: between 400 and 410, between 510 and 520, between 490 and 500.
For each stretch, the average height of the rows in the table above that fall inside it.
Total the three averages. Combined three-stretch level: 49.2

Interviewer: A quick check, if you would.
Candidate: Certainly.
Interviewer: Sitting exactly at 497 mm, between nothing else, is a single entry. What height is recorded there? 17.18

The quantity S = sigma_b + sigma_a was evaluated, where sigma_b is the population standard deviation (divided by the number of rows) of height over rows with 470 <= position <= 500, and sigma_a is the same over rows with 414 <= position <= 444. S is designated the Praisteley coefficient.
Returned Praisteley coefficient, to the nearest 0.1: 1.3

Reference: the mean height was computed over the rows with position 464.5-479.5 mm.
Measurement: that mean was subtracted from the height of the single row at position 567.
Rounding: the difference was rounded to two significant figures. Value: -2.2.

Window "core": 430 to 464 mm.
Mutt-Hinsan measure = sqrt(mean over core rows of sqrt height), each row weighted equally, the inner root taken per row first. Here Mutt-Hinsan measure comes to 2.00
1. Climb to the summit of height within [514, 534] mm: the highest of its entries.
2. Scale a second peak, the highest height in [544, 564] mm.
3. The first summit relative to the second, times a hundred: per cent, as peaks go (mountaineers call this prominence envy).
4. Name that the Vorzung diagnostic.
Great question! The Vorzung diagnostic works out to 115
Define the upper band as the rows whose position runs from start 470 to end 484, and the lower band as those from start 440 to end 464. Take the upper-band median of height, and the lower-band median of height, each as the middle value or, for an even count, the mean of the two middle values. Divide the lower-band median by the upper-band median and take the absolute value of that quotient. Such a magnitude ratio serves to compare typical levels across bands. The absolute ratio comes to 0.99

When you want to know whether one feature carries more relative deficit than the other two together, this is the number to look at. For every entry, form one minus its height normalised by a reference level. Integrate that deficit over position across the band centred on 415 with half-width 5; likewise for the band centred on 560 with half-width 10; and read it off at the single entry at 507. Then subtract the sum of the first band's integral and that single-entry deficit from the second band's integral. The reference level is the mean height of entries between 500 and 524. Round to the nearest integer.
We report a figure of 1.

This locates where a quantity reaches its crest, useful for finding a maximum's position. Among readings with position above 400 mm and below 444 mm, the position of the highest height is 427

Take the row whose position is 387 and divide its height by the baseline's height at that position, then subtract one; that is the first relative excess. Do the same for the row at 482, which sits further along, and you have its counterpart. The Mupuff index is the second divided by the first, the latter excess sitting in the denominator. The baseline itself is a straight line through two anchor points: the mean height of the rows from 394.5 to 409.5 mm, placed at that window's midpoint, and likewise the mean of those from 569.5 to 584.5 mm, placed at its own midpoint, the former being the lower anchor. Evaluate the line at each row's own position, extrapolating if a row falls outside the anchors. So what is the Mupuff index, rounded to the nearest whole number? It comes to -22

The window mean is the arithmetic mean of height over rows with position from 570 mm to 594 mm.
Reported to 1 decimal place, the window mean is 10.8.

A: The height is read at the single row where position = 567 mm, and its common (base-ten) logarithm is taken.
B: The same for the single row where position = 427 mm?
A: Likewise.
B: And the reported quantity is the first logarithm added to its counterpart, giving 2.39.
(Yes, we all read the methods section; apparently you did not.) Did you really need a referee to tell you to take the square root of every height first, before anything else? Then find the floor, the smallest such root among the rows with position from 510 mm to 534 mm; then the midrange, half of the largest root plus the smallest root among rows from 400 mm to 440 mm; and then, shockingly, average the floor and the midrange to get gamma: 4.06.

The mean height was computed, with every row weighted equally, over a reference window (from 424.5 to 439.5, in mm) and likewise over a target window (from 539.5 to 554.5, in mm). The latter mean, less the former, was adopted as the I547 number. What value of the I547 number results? 1.8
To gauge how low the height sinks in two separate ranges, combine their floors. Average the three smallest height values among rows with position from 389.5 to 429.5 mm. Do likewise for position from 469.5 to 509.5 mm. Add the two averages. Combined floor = 31.5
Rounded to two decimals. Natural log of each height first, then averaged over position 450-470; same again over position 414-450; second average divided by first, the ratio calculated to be 1.01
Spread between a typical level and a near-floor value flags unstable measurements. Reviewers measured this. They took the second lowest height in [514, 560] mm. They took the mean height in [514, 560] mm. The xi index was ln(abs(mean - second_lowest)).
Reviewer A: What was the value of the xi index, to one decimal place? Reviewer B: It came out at 0.4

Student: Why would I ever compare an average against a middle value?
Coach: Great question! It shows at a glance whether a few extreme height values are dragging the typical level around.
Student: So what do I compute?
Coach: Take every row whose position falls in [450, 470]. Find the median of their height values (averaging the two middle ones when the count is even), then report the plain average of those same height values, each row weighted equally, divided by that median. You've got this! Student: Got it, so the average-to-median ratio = 0.995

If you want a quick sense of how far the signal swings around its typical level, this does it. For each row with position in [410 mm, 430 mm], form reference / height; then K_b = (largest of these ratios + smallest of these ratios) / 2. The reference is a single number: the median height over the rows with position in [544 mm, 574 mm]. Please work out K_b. 0.93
